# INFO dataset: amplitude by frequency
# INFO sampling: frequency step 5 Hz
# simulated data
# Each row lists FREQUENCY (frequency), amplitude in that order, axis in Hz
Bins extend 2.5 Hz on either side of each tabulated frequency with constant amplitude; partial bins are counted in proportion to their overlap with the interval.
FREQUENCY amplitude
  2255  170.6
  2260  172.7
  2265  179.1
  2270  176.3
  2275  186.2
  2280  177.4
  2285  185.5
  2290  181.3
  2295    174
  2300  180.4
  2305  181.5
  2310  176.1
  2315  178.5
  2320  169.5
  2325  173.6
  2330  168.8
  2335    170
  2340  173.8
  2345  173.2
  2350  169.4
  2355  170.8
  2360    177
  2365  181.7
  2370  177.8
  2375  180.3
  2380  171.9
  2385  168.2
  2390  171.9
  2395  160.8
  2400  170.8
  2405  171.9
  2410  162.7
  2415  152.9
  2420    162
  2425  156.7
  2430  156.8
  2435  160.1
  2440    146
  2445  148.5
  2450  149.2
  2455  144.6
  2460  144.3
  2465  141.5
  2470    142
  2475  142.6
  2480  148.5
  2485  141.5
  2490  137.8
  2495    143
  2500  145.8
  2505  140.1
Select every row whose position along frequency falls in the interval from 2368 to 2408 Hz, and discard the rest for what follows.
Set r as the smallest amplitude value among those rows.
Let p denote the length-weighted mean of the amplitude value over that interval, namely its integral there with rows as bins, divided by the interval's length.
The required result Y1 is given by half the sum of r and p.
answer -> 166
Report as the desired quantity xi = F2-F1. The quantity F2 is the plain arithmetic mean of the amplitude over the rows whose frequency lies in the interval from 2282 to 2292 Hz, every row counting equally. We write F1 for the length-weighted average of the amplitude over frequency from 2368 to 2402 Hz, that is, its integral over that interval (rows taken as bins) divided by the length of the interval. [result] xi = 12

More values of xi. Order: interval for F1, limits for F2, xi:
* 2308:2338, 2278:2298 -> 7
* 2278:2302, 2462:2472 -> -38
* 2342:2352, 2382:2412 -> -4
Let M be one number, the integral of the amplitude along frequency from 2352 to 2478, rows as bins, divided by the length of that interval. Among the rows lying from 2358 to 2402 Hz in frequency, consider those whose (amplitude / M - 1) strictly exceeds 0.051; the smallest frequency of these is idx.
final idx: 2360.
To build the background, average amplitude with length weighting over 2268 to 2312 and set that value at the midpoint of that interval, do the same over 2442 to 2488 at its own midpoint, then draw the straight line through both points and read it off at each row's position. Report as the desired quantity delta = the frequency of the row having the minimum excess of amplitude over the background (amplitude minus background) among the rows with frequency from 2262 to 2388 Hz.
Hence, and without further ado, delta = 2270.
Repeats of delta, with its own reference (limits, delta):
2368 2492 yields 2440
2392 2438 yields 2415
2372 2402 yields 2395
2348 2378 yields 2350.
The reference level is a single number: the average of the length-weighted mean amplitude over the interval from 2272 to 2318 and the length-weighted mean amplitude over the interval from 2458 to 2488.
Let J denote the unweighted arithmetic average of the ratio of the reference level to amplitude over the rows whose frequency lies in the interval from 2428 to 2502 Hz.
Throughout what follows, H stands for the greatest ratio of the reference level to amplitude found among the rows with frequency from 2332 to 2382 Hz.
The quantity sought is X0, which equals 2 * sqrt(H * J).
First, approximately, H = 0.95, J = 1.11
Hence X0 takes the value 2.06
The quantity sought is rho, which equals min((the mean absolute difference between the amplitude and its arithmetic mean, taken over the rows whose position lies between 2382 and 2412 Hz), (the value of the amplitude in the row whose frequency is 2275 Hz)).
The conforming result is 4.0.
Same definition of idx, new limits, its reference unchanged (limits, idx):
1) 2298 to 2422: 2300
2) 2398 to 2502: 2400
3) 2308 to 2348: 2310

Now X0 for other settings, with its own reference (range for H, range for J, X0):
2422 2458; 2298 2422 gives 2.05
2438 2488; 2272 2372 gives 2.05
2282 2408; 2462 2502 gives 2.13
